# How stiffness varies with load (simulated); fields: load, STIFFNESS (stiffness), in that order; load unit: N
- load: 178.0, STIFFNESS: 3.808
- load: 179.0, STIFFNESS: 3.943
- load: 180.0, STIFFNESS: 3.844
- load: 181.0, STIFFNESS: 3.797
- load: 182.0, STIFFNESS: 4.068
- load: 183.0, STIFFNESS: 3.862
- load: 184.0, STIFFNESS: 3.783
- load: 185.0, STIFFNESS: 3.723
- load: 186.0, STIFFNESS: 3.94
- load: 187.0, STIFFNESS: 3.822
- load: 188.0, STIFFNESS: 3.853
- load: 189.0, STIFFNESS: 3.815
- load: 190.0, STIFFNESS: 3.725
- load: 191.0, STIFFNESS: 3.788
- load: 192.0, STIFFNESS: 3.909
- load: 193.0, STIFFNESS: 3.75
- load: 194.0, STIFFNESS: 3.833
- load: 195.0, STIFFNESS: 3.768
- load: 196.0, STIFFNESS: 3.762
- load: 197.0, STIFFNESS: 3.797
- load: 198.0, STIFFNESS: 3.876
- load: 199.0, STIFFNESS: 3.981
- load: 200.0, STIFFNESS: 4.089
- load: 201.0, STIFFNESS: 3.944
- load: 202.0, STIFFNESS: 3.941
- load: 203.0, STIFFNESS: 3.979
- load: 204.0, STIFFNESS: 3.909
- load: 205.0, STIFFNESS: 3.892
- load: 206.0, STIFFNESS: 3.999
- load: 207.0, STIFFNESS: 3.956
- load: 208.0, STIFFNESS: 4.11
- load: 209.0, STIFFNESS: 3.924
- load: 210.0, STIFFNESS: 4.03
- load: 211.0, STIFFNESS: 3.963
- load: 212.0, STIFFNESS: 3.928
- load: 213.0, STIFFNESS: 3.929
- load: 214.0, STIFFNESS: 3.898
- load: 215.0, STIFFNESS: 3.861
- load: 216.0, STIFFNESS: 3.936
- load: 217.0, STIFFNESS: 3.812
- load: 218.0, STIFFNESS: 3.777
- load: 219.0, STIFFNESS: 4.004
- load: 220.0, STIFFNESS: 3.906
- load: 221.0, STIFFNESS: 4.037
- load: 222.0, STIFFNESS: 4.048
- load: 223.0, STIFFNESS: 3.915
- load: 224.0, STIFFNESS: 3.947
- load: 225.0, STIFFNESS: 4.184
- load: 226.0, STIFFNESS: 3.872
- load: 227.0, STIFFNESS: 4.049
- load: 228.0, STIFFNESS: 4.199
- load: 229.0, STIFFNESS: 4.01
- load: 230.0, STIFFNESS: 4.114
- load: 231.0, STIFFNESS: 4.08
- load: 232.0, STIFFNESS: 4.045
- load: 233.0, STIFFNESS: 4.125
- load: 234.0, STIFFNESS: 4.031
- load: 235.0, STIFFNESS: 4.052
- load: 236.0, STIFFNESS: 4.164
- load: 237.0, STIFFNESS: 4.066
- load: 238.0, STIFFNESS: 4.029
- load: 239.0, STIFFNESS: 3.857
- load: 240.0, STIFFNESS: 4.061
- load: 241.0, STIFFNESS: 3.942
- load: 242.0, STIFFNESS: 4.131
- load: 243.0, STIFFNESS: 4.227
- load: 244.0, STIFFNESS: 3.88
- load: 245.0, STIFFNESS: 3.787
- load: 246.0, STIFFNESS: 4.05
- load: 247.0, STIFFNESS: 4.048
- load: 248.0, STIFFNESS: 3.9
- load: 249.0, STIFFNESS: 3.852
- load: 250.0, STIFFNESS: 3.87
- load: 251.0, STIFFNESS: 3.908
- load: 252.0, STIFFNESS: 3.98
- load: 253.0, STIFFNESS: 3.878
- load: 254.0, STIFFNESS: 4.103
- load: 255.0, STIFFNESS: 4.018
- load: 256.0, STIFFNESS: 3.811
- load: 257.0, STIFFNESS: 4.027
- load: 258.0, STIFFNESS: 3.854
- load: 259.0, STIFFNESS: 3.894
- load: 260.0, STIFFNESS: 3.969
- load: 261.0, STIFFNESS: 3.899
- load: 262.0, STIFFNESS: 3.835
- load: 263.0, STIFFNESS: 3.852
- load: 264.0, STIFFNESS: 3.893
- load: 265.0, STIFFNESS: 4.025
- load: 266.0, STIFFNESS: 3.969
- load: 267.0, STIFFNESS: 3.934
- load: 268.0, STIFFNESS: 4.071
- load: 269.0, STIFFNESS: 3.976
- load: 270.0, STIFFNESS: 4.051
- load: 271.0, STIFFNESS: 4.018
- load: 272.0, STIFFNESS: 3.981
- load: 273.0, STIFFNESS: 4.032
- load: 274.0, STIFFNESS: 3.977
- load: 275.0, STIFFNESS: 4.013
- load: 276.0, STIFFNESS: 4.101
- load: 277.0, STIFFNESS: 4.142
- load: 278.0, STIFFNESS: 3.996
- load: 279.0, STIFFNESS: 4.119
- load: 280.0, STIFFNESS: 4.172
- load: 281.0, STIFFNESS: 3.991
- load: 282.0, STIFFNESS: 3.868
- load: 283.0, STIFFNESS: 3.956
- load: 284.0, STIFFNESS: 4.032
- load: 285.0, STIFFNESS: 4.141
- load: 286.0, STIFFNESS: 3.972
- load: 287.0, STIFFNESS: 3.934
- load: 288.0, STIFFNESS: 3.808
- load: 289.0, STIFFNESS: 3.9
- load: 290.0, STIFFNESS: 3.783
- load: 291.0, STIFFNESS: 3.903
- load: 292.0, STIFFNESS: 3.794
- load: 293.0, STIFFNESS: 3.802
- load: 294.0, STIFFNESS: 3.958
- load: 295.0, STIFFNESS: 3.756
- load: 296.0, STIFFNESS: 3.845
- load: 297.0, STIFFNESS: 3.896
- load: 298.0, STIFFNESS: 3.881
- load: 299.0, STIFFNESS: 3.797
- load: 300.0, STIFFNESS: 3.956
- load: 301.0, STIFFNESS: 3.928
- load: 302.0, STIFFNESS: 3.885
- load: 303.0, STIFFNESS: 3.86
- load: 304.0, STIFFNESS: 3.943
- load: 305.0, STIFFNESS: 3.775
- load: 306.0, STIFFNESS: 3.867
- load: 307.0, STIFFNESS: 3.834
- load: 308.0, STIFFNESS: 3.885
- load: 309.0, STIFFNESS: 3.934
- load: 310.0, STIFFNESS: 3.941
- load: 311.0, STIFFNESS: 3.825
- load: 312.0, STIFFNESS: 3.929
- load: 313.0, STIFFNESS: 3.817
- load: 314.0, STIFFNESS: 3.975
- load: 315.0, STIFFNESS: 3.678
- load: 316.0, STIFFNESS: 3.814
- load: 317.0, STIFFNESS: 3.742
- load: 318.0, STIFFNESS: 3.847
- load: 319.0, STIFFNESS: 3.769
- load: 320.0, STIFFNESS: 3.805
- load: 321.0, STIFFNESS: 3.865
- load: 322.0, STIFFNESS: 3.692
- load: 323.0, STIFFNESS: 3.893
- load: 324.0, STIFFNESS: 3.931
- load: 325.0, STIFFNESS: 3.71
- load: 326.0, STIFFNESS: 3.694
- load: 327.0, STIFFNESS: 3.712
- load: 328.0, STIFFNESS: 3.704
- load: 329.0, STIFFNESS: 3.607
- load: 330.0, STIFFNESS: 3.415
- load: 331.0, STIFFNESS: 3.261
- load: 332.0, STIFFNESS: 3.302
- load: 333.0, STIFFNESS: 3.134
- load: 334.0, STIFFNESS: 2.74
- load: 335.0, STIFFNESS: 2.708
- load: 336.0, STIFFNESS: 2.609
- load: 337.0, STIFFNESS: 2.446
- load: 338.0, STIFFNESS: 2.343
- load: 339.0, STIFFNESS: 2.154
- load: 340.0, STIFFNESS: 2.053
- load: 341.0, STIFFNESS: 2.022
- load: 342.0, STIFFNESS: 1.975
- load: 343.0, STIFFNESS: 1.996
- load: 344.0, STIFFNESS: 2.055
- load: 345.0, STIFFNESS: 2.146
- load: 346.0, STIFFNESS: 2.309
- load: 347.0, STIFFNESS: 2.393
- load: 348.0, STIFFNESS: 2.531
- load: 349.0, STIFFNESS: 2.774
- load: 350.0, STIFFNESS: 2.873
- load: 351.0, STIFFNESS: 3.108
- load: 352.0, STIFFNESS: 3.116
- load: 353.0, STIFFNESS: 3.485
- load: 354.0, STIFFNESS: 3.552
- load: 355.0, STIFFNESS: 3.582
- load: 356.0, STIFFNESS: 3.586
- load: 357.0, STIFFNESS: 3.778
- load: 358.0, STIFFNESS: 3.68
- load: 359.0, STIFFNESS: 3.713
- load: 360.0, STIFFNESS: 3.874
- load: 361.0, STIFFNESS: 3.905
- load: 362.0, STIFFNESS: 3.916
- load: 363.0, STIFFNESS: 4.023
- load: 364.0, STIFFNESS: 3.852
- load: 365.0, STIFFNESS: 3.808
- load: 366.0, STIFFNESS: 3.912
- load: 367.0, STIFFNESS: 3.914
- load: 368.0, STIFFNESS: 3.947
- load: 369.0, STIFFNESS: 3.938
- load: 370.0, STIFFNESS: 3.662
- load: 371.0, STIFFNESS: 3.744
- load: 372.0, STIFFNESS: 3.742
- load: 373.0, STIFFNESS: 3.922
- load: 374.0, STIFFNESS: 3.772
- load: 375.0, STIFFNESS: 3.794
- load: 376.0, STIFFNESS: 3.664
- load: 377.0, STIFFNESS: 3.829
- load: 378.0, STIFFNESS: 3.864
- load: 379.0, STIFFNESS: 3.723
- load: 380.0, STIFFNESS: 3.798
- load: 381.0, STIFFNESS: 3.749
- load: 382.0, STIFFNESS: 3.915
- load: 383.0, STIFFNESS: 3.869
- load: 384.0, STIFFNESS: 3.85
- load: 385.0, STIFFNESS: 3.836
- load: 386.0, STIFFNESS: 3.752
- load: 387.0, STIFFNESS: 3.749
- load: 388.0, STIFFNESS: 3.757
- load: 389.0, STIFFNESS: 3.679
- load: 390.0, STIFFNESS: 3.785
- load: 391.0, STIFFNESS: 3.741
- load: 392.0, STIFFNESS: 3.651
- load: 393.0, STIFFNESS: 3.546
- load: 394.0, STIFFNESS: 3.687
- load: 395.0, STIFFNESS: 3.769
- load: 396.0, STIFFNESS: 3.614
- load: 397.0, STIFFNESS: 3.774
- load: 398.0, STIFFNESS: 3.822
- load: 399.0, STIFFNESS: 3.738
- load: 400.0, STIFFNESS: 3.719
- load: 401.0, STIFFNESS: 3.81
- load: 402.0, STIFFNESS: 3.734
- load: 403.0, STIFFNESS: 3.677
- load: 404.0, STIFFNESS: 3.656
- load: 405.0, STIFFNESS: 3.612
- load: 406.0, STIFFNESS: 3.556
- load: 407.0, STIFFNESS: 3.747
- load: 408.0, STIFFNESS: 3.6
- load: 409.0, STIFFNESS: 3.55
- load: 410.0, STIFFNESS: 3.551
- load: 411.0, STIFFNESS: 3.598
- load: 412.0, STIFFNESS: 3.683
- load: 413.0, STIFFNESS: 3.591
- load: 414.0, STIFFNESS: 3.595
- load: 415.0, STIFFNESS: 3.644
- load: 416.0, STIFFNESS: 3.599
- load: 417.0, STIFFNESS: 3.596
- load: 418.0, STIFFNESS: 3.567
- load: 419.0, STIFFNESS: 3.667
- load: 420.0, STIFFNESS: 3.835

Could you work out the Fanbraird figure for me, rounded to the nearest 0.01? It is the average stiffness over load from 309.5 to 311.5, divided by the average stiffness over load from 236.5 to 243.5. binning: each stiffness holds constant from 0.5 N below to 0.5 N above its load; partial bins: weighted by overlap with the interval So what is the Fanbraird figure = 0.96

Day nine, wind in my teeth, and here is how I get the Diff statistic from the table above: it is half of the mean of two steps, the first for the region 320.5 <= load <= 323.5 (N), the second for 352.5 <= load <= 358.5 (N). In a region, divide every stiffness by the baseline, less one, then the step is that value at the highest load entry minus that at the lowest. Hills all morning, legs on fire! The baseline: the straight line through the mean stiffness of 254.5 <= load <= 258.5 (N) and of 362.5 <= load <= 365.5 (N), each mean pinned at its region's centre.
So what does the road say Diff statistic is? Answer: 0.014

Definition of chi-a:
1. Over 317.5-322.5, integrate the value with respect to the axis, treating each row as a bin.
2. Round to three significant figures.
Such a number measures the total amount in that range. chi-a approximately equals 19.0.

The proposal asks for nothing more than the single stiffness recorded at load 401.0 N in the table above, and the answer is 3.81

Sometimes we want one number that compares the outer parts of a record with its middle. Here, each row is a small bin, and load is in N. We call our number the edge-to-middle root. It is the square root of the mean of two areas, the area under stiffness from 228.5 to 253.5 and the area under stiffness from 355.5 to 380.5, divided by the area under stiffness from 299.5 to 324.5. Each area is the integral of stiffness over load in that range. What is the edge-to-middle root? 1.01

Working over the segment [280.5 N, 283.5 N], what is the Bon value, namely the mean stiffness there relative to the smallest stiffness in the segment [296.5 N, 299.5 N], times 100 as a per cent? 104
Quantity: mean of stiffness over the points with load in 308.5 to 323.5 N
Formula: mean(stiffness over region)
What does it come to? 3.84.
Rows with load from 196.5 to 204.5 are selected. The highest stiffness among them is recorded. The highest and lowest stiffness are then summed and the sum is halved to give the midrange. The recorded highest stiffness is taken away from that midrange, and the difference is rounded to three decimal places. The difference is -0.146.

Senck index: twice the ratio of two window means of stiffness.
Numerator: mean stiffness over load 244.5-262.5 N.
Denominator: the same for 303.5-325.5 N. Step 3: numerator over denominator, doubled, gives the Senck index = 2.05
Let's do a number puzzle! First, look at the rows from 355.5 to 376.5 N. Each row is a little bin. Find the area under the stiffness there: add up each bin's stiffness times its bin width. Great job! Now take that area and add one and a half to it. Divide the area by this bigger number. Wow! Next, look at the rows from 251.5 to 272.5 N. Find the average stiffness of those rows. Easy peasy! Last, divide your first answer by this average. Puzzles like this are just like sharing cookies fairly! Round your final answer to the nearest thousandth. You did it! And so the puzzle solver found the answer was 0.248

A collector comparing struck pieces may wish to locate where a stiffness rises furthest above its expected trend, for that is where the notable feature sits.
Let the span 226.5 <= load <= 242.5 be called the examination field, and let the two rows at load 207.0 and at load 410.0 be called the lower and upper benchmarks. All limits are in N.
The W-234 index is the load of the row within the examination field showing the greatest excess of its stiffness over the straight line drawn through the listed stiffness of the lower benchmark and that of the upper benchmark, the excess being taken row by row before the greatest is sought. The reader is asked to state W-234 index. 228.0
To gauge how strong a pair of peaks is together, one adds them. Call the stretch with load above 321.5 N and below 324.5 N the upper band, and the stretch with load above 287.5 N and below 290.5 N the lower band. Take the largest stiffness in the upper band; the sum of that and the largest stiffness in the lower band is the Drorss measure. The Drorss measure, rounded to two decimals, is 7.83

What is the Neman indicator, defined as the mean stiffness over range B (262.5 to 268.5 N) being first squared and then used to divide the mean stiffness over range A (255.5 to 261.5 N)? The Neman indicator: 0.25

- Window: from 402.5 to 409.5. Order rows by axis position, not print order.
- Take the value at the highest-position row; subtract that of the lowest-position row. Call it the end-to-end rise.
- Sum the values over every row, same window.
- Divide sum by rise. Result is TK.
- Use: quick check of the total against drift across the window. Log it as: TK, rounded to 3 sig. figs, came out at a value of -200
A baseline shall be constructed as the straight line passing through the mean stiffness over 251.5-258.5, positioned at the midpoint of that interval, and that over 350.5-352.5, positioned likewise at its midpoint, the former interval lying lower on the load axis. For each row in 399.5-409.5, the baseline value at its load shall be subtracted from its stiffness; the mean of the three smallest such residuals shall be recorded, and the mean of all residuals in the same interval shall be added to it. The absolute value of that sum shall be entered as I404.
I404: 2.0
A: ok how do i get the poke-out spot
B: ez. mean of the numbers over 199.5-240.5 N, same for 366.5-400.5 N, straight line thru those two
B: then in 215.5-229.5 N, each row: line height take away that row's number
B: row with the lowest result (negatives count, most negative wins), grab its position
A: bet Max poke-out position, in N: 228.0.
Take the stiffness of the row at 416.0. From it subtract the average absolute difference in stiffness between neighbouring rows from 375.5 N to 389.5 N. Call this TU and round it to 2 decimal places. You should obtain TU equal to 3.53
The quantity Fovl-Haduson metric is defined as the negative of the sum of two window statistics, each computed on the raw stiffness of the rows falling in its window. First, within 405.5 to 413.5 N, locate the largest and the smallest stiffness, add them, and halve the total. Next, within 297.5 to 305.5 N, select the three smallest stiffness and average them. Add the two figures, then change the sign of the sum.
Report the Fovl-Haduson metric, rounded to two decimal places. -7.46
